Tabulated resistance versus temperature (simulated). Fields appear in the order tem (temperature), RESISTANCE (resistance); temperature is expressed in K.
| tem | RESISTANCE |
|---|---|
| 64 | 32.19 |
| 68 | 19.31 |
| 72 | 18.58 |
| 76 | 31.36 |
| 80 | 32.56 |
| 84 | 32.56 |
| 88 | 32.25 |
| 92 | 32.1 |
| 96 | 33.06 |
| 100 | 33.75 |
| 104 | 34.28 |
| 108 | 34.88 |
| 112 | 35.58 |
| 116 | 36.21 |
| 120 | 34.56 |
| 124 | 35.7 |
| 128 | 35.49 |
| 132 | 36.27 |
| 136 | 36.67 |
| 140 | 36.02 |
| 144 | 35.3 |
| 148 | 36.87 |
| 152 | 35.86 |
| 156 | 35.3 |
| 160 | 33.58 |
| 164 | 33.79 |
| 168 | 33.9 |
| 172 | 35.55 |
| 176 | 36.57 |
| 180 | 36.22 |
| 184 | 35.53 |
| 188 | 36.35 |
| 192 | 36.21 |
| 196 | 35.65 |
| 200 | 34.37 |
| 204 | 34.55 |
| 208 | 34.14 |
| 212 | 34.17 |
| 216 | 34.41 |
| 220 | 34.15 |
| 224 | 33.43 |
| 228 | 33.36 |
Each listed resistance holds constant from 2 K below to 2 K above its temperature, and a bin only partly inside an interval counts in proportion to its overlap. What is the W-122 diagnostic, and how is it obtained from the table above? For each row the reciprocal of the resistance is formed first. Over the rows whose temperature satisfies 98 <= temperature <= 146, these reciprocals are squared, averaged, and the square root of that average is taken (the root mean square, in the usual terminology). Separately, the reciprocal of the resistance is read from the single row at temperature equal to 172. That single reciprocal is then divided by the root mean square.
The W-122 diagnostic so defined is 0.995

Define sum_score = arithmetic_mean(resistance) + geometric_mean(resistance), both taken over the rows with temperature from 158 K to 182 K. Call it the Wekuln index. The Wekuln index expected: 70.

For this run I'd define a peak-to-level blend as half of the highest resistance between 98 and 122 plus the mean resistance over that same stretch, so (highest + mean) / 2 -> 35.5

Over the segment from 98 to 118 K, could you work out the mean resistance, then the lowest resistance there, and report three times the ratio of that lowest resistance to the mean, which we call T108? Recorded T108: 2.90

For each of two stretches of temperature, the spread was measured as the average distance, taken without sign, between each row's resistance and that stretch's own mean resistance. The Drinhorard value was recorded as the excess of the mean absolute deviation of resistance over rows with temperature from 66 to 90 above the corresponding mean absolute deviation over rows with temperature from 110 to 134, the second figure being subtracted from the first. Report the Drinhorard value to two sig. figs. 5.5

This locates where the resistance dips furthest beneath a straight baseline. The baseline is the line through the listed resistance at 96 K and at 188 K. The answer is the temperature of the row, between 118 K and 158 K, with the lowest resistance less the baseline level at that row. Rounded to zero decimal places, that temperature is 156 K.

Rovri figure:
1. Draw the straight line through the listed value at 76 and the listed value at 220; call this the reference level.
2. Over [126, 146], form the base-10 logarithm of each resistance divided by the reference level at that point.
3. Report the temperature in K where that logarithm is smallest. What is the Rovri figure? 144 K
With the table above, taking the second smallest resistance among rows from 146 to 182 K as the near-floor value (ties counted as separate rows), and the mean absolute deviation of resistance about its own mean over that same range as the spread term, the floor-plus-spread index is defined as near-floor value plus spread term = 34.8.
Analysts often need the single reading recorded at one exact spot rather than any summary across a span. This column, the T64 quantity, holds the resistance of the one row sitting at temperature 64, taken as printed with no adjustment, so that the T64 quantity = 32.19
